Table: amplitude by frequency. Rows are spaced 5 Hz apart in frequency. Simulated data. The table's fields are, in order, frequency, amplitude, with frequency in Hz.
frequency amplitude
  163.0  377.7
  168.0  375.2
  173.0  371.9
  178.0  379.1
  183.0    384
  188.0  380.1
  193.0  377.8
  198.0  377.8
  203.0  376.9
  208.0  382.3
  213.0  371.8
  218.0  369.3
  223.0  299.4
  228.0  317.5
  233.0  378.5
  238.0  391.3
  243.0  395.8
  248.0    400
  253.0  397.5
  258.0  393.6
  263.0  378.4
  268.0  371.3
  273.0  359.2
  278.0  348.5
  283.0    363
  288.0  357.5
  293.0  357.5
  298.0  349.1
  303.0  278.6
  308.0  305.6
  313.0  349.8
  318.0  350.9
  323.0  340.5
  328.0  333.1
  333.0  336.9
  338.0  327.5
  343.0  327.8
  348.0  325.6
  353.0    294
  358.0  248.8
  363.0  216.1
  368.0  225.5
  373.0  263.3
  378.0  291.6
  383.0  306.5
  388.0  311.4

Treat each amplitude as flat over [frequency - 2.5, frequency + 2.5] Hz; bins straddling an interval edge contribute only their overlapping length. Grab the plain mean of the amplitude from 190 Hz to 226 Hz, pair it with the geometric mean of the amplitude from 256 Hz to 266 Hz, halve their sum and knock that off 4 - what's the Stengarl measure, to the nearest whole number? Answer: -371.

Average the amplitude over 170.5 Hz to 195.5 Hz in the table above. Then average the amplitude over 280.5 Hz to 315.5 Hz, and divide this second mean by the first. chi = 0.89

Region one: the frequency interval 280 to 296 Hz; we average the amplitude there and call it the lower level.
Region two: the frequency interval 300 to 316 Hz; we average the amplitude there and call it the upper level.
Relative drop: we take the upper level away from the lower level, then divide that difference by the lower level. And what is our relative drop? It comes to 0.13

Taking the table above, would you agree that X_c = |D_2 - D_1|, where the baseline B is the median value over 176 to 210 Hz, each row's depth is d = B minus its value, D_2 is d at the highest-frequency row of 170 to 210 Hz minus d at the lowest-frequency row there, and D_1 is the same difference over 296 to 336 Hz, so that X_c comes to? 23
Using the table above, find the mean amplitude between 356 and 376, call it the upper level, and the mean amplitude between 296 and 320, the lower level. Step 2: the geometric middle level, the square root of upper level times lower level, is 279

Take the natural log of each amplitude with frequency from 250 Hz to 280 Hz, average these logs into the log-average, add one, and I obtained 6.93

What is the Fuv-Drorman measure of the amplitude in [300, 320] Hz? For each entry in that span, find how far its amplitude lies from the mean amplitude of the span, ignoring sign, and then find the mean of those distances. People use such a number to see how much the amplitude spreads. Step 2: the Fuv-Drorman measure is 29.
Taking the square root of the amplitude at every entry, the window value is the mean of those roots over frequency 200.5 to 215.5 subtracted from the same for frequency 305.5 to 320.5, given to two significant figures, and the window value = -1.1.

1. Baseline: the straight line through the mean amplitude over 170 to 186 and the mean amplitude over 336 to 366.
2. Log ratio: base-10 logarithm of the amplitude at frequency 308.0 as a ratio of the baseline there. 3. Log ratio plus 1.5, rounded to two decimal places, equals 1.49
